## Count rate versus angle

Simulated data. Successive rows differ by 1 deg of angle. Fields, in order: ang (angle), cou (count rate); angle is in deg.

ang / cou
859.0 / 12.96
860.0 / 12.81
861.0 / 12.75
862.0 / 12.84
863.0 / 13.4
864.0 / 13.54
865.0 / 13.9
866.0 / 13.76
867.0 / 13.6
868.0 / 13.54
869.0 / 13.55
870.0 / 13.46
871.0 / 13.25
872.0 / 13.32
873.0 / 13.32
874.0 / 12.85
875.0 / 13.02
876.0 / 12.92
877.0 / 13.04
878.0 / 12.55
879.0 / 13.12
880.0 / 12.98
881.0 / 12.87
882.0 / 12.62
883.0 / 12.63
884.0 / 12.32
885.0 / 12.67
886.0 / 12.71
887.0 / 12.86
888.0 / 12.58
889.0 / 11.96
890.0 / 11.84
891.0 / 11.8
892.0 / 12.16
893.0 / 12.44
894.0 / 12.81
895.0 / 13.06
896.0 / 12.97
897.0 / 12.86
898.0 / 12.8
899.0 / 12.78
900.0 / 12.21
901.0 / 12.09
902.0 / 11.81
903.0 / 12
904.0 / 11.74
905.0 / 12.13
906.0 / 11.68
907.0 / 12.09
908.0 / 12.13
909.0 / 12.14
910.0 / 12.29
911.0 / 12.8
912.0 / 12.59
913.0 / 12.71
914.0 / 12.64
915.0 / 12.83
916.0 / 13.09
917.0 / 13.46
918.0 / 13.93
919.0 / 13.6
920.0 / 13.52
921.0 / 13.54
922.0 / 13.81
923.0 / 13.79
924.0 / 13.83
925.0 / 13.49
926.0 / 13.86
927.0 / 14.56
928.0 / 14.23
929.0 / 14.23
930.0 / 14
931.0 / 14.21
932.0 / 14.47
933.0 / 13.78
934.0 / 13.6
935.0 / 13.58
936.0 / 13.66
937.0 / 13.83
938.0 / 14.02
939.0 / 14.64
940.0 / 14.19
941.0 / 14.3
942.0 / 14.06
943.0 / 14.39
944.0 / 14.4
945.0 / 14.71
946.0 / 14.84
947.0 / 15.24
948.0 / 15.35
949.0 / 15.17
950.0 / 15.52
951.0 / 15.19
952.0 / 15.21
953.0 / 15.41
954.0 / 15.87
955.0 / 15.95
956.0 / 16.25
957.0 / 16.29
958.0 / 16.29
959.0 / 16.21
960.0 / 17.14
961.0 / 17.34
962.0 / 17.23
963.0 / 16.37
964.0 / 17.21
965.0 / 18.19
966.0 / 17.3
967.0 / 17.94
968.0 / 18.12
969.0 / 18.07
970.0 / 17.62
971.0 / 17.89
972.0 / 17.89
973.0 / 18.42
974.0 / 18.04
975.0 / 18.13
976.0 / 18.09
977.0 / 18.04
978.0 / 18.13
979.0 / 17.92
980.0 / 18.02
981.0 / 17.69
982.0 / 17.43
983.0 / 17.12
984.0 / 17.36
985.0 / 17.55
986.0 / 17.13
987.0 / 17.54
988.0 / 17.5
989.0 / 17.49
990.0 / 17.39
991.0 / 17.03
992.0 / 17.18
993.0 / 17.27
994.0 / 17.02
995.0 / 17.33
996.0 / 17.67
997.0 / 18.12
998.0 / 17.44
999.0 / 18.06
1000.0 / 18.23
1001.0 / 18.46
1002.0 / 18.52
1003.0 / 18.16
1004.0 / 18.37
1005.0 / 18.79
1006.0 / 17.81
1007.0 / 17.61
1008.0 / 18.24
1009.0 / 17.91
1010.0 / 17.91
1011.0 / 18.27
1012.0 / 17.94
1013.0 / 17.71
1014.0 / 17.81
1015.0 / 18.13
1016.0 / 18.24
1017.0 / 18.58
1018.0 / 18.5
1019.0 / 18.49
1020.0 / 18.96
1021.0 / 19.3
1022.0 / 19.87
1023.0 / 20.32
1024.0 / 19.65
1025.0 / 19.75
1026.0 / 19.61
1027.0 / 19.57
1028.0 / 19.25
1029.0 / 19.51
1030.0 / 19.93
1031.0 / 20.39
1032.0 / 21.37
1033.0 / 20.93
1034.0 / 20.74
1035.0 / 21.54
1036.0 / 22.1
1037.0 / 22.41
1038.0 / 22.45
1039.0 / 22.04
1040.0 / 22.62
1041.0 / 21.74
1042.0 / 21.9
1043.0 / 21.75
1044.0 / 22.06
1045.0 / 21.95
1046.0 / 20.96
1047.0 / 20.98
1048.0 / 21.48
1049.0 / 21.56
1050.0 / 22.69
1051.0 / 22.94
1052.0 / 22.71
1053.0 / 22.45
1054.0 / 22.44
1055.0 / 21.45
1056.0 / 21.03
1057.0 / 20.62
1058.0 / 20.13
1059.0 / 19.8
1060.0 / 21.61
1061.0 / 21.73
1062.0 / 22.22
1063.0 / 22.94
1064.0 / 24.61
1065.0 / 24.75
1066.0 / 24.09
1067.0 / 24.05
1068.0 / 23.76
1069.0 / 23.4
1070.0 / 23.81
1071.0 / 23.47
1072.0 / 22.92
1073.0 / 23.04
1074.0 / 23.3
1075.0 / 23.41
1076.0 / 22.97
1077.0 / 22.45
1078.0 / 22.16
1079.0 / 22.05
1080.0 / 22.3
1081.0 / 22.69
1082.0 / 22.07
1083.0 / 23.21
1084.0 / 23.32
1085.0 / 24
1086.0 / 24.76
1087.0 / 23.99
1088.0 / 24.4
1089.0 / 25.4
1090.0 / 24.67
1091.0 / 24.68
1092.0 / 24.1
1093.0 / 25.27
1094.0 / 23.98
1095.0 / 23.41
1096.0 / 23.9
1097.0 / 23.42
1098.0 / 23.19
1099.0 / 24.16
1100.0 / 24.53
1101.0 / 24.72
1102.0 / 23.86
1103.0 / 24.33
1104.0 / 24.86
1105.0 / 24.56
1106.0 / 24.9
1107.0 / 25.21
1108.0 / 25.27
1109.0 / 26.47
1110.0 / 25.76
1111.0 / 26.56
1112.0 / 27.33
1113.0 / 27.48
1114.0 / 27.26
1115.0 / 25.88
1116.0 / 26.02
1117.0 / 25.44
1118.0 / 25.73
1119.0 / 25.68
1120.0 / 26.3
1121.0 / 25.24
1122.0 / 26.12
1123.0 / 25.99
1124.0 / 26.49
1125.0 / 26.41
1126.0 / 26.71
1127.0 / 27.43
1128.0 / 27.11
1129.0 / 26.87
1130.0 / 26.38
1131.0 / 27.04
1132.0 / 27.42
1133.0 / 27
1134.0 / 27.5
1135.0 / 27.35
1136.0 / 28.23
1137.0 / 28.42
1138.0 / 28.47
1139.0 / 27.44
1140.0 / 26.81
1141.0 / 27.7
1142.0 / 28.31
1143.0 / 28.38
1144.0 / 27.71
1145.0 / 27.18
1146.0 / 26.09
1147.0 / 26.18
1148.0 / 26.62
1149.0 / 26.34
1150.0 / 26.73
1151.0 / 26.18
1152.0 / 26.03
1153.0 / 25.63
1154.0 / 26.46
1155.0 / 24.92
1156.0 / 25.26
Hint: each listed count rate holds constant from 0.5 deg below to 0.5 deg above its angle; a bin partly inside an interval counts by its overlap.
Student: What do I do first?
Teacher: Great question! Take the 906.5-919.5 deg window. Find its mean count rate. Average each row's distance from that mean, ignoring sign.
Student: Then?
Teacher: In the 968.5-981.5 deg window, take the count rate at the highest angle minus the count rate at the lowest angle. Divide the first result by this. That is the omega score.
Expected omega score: -1.20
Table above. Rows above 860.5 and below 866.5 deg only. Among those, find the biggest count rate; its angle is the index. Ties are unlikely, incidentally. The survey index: 865.0 deg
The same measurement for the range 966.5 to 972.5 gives 968.0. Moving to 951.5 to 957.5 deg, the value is 957.0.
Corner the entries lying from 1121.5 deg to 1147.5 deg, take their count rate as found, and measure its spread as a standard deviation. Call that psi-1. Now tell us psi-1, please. 0.8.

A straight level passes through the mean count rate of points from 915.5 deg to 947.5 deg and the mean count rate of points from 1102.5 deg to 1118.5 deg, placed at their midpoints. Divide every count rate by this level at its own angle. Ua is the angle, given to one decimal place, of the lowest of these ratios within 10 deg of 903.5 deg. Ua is 906.0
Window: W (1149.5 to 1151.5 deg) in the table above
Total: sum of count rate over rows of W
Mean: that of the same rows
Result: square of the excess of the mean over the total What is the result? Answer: 700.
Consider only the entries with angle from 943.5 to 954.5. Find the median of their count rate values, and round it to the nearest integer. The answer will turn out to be 15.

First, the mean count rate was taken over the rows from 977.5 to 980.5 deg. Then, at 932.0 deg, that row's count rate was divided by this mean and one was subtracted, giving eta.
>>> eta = -0.20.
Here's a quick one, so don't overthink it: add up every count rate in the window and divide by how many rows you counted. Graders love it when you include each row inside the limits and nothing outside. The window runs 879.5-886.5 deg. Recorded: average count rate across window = 13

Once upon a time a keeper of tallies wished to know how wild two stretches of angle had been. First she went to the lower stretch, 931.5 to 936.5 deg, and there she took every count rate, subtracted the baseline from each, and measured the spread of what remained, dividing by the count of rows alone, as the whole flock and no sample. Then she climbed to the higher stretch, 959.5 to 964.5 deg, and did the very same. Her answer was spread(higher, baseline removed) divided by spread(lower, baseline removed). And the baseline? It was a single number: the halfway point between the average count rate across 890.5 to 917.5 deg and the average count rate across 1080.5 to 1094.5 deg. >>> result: 1.05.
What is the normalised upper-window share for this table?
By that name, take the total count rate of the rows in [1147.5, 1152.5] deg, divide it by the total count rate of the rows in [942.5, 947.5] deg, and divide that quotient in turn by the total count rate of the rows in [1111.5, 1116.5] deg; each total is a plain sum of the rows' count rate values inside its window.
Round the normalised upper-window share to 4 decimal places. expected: 0.0134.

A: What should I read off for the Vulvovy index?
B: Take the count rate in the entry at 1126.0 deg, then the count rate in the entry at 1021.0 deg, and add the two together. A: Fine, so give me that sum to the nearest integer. 46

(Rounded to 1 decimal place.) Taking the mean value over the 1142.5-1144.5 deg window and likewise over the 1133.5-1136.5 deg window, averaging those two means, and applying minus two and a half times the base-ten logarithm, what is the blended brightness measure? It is -3.6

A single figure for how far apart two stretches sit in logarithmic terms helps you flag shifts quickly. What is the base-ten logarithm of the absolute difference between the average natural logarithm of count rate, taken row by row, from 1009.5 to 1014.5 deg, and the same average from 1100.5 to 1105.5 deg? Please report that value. -0.5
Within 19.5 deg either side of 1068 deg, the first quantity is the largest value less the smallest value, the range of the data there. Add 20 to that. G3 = 25.0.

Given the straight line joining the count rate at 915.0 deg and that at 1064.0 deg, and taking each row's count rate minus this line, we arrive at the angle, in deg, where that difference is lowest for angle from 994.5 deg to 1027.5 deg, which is 1013.0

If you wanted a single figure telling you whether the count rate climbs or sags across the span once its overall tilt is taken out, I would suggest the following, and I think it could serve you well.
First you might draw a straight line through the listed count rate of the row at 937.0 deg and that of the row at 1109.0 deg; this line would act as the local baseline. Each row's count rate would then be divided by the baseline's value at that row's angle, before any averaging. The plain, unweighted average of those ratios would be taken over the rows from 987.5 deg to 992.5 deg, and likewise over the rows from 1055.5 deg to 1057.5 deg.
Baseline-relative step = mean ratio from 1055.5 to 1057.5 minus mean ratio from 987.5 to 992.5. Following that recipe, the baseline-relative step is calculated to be -0.056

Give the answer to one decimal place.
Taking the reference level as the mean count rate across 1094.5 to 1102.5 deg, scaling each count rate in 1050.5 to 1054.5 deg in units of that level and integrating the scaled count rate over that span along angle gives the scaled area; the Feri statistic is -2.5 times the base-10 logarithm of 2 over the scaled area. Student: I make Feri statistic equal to 0.7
